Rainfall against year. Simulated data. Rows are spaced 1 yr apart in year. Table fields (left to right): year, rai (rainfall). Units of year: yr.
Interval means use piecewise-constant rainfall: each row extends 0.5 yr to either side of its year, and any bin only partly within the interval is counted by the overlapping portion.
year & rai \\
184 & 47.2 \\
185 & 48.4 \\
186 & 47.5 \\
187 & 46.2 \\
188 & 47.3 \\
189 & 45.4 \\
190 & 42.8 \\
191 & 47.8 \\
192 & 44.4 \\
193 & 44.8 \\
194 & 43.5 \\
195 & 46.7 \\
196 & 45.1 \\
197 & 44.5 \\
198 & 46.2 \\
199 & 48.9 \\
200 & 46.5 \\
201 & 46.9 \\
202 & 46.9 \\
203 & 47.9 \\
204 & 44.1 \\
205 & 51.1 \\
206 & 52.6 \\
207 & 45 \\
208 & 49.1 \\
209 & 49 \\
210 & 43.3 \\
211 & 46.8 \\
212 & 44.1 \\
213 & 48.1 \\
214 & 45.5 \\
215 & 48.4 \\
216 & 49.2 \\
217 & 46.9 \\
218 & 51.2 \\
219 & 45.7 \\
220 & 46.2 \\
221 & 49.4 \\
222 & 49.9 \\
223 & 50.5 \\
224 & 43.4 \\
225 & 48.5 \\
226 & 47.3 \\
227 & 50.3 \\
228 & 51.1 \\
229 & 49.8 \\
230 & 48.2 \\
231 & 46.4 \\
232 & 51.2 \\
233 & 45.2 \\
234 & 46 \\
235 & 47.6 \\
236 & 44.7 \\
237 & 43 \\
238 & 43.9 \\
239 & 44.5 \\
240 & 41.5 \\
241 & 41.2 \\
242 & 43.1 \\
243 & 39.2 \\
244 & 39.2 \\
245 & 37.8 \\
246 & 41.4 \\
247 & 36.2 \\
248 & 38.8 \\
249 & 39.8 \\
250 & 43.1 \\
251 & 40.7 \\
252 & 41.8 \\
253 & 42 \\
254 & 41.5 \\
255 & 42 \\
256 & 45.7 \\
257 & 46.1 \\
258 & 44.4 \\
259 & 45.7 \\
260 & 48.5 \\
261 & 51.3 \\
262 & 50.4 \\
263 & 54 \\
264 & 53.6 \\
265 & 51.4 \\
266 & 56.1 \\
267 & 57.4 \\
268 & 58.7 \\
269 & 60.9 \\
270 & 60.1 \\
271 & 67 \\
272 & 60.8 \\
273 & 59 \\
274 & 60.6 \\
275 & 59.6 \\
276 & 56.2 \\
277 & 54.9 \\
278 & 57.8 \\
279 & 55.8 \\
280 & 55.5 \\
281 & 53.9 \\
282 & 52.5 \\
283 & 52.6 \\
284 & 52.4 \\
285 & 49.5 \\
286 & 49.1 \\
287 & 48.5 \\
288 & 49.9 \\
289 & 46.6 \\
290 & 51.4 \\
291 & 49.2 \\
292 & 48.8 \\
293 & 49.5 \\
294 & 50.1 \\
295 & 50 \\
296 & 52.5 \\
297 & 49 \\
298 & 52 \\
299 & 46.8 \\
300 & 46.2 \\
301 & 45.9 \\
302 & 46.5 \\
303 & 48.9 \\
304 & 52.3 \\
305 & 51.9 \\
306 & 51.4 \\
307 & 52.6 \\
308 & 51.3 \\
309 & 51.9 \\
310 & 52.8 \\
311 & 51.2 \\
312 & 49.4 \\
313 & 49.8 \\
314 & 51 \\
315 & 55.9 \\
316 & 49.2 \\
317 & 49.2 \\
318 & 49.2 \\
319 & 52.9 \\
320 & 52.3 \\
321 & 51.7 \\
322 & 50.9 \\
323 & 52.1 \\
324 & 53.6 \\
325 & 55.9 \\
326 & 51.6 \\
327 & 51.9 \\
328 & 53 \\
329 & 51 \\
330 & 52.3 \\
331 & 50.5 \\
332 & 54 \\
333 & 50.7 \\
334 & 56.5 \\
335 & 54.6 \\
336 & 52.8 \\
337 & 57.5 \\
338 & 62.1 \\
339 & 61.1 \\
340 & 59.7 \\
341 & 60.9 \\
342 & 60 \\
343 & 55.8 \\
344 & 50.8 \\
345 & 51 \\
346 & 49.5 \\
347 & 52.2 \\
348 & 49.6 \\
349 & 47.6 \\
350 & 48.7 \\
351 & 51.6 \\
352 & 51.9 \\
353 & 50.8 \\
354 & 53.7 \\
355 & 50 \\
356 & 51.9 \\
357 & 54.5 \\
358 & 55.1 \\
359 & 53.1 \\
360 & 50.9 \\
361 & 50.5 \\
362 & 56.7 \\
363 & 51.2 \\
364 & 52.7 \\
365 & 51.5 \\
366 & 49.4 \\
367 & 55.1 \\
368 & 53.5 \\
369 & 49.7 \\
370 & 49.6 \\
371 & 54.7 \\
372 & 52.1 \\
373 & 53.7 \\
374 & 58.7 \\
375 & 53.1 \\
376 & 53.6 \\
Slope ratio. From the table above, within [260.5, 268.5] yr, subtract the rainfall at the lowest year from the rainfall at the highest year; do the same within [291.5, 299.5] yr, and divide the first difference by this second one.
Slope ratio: -4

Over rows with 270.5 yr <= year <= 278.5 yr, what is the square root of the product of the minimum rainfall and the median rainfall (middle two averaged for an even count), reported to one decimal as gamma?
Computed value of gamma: 57.1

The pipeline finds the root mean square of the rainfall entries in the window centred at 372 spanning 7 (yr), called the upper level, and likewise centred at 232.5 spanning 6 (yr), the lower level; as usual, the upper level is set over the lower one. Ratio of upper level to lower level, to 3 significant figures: 1.12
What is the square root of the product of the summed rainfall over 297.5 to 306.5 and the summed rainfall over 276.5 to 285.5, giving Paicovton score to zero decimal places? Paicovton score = 463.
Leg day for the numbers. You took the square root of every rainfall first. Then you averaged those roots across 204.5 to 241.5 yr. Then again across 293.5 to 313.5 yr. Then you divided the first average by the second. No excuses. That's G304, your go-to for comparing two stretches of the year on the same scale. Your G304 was 0.970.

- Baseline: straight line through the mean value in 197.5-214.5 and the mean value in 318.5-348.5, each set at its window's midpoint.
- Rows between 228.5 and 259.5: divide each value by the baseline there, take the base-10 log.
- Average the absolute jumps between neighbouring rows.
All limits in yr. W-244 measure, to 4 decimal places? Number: 0.0203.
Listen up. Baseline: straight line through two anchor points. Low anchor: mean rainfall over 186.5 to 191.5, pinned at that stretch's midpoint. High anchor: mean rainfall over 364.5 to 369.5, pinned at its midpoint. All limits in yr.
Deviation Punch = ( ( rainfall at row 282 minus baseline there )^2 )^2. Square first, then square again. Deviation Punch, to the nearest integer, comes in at 149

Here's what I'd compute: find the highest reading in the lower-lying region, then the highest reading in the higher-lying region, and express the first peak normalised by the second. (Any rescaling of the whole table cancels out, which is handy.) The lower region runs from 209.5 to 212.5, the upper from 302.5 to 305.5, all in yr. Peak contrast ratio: 0.89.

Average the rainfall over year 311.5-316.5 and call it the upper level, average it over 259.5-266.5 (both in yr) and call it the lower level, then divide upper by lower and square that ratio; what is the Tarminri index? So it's 0.96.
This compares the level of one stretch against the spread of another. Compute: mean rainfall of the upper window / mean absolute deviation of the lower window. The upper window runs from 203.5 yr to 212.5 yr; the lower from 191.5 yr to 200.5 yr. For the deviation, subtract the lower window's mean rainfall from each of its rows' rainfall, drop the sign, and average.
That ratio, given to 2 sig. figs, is 37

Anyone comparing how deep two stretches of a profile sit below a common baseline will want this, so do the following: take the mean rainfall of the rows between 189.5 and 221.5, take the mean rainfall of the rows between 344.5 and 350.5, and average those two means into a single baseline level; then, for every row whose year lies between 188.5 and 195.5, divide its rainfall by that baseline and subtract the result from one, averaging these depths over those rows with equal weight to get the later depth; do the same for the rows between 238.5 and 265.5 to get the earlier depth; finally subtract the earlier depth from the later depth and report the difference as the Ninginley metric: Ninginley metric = -0.02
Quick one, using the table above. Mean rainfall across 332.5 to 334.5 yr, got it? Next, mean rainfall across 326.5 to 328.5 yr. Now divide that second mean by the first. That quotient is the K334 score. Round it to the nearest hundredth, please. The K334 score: 0.98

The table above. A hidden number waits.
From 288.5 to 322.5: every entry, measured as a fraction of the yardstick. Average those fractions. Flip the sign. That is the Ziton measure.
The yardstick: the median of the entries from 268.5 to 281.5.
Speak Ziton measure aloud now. -0.85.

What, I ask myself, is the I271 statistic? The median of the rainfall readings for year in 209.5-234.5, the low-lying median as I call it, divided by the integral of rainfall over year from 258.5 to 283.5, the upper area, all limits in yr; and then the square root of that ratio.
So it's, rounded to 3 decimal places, 0.186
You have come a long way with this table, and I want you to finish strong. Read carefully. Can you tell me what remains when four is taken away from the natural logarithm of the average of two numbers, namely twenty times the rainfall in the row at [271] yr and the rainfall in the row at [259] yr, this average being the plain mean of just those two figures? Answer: 2.54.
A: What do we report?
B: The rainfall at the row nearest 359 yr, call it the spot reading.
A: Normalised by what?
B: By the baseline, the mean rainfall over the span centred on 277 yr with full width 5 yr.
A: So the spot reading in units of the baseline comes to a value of 0.93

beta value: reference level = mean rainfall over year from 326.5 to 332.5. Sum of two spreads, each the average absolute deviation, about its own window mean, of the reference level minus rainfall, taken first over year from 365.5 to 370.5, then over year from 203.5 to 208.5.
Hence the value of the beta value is 5.3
